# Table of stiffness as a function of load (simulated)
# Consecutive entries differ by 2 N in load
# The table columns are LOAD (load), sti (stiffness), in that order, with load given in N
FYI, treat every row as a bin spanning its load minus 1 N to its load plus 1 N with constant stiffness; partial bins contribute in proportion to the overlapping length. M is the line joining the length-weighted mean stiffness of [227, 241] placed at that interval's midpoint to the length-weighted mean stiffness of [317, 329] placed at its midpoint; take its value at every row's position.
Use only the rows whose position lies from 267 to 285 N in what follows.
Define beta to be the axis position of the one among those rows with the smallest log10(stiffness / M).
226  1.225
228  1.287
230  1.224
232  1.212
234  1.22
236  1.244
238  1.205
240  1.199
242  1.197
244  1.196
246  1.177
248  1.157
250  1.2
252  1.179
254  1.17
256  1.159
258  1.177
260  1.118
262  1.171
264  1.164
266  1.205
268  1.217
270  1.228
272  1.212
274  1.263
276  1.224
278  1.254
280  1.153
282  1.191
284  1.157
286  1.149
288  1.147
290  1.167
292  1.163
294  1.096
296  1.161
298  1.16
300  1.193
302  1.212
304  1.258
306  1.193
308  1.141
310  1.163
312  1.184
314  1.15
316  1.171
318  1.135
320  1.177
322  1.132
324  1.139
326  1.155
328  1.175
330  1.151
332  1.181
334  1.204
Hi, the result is 280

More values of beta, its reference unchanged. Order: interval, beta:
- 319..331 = 322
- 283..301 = 294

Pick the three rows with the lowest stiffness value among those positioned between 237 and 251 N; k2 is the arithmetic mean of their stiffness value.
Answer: 1.18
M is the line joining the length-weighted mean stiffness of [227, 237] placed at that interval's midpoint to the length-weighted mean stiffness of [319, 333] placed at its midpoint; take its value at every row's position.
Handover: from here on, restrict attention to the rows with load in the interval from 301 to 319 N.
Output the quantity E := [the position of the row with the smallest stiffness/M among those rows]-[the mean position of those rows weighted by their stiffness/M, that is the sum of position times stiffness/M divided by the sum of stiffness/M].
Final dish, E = -1.9 N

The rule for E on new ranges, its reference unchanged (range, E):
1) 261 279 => -6.1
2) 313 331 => -4.0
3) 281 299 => 4.0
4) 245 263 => 6.0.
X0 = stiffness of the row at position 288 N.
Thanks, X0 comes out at 1.147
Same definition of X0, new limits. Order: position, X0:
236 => 1.244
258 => 1.177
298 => 1.16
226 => 1.225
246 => 1.177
